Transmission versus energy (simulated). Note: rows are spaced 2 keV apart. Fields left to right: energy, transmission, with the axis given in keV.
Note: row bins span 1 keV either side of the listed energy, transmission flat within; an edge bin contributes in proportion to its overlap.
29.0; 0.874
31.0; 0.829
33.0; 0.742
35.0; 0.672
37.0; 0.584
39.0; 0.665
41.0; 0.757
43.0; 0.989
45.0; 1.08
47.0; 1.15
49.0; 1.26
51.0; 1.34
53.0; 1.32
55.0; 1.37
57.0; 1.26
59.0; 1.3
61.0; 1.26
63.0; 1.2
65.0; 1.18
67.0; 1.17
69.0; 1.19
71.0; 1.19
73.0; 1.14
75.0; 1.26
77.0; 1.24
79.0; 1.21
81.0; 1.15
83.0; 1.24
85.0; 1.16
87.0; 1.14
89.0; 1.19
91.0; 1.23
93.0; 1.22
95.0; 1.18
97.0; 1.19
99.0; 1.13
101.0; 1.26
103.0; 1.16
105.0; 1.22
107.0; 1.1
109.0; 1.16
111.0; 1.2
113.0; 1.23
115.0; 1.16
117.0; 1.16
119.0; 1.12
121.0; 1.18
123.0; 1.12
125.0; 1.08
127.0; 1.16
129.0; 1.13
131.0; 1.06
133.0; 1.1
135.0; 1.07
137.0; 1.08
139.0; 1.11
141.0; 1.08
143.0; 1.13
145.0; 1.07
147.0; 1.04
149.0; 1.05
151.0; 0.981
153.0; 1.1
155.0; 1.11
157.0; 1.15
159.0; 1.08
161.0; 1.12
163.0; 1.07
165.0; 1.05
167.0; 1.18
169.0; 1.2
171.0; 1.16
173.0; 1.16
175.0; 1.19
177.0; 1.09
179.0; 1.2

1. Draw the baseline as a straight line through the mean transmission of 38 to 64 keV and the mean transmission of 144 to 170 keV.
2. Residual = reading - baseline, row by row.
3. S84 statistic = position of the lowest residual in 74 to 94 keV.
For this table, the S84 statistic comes 87.0 keV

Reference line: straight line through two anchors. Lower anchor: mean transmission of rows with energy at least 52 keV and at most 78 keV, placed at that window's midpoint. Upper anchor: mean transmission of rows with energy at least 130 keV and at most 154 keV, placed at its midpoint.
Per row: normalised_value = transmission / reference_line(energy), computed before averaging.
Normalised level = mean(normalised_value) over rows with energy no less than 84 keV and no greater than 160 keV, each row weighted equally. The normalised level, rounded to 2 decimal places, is 1.02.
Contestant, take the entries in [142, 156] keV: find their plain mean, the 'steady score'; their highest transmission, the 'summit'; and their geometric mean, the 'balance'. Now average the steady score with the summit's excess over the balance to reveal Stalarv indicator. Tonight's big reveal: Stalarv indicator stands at 0.57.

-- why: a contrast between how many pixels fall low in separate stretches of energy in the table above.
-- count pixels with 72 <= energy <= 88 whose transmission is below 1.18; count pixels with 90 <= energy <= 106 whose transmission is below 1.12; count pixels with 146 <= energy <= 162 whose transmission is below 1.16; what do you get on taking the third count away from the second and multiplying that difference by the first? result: -32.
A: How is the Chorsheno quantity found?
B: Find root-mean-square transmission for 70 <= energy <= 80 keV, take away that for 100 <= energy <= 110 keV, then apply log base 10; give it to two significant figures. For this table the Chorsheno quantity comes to -1.6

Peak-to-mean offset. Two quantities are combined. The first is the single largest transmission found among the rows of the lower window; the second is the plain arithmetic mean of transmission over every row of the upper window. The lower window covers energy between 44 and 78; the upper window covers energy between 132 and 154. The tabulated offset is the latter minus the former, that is -0.30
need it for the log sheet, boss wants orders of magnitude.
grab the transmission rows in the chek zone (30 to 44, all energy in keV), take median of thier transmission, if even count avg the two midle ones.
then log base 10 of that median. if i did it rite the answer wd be -0.13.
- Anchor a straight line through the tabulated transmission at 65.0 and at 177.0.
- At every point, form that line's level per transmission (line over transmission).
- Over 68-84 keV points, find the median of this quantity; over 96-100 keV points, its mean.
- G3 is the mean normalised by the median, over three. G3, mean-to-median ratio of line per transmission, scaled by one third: 0.340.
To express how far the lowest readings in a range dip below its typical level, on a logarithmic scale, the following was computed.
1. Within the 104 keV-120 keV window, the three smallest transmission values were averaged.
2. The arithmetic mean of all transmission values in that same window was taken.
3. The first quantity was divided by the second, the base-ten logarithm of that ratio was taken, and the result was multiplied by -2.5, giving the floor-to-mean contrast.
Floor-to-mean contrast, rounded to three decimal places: 0.040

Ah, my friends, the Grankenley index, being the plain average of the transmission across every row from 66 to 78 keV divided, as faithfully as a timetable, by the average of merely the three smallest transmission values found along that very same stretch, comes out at 1.03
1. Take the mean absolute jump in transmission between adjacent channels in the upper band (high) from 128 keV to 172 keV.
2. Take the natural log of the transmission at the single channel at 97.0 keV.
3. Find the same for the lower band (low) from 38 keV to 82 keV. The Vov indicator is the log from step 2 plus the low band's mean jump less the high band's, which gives 0.191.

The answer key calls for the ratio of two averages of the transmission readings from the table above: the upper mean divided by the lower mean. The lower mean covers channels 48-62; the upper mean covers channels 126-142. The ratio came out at 0.84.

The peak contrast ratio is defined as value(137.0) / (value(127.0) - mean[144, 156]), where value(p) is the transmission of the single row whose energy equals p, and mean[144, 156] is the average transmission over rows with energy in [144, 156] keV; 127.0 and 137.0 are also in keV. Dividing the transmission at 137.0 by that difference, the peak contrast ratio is 10.6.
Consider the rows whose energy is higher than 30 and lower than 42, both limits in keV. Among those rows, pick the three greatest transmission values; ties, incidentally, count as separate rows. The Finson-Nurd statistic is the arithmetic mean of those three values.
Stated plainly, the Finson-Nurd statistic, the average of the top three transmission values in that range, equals 0.78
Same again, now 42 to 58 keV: 1.34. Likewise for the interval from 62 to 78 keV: 1.23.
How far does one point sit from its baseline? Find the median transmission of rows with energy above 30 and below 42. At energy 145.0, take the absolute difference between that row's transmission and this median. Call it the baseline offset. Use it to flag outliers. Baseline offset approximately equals 0.36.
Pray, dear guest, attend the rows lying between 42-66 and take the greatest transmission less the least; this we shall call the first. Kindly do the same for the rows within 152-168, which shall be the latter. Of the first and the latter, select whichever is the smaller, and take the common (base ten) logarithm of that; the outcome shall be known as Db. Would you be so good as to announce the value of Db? -0.89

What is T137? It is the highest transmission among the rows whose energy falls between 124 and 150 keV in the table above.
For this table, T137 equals 1.16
